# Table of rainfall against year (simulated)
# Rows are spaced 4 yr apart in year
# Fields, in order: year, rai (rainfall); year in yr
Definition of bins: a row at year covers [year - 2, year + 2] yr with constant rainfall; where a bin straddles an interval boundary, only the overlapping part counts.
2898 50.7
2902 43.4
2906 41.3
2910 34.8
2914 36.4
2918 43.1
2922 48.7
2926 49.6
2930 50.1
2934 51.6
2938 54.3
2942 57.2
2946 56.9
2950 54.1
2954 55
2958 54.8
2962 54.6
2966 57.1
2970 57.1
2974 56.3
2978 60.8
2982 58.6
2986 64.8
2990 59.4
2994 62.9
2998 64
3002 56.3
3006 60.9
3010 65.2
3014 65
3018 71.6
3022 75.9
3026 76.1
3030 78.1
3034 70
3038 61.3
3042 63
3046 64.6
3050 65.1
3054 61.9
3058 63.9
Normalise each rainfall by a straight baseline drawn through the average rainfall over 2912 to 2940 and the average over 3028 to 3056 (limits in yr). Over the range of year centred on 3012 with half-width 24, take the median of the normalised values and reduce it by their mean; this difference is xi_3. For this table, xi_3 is -0.015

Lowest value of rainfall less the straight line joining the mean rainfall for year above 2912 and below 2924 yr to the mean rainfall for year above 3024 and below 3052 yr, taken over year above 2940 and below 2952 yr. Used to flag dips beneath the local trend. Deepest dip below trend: 4.5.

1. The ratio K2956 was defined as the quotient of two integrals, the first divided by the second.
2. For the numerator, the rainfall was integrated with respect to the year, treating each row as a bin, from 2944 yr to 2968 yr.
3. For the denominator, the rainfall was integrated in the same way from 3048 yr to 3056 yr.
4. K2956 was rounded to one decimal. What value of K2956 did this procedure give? 2.6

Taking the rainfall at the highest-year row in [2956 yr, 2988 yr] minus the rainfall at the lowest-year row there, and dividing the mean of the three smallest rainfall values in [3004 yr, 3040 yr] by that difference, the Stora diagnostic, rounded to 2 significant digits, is 6.2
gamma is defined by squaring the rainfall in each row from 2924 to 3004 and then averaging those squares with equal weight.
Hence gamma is 3240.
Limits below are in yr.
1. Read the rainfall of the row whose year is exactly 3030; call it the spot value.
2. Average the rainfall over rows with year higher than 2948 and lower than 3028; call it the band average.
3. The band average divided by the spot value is 0.79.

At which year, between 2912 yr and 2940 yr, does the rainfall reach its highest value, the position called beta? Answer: 2938 yr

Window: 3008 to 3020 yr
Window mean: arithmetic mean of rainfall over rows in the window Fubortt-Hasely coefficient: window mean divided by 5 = 13.5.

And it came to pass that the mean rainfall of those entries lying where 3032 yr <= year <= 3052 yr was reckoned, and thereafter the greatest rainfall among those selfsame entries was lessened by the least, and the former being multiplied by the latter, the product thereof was 564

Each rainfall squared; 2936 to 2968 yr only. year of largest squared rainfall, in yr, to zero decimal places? 2942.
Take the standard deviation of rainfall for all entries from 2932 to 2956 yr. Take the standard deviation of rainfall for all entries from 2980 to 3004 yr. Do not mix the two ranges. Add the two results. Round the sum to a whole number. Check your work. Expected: 5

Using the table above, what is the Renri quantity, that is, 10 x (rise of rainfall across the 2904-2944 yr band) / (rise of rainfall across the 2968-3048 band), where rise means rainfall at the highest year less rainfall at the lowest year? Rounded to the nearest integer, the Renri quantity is 21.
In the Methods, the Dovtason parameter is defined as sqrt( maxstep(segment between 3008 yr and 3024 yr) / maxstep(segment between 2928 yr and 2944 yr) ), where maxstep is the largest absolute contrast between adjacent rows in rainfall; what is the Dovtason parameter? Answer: 1.5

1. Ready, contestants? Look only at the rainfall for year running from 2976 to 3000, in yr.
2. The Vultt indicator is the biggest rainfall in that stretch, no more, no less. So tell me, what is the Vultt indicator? 64.8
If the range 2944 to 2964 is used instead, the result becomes 56.9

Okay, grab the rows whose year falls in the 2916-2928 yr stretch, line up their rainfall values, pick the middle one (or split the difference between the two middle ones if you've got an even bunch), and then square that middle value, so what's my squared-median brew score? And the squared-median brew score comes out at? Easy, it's 2372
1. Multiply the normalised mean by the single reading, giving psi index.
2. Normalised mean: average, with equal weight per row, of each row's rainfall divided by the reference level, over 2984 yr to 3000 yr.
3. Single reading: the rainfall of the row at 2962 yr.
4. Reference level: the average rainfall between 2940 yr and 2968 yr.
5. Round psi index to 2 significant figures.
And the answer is 62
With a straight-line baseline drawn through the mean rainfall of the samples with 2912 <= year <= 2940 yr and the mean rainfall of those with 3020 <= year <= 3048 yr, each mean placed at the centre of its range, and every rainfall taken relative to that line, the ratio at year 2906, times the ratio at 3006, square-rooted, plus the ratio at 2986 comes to 2.03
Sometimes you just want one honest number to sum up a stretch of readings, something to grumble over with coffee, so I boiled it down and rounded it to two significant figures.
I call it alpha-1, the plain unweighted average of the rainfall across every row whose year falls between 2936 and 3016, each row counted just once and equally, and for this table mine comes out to 59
